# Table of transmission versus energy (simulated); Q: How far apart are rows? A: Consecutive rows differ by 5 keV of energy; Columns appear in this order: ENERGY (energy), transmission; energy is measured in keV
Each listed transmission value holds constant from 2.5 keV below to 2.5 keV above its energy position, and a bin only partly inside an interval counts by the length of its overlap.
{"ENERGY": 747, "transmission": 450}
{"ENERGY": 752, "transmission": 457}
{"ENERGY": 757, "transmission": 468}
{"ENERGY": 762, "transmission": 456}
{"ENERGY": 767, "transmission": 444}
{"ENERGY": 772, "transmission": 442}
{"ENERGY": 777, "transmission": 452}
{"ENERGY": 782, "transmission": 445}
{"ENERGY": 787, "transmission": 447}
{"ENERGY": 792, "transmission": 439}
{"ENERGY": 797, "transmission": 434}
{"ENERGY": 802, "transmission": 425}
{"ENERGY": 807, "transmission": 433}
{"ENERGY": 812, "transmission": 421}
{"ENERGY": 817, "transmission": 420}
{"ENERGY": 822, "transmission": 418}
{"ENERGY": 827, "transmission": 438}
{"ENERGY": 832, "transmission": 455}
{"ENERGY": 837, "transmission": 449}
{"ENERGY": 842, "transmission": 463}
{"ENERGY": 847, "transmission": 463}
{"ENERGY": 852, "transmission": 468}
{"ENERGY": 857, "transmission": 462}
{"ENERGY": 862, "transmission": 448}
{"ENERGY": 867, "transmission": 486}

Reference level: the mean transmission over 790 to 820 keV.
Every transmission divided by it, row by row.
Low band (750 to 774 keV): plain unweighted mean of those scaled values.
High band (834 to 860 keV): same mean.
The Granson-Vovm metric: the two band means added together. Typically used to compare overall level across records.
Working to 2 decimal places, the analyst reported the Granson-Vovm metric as 2.13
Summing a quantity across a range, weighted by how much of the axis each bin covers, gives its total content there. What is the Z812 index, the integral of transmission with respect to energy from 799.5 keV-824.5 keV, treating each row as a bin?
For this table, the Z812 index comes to 10585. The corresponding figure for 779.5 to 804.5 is 10950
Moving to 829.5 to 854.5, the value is 11490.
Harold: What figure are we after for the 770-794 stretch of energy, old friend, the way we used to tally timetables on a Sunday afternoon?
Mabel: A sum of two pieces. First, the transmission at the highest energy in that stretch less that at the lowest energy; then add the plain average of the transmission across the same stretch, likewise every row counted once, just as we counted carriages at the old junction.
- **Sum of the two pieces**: 442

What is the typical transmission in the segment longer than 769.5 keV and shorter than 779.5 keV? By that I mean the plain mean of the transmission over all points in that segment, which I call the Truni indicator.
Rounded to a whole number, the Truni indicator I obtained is 447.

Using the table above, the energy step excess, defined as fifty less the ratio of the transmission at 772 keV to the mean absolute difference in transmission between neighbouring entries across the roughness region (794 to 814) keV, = 4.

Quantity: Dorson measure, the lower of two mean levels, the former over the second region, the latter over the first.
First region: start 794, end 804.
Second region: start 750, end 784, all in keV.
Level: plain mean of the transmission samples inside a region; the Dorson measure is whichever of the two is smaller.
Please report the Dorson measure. 430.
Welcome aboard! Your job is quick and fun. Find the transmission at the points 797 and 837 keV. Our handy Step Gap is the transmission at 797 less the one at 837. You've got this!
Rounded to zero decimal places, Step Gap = -15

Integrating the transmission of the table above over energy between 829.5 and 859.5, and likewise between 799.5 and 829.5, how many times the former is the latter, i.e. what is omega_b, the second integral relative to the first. 0.93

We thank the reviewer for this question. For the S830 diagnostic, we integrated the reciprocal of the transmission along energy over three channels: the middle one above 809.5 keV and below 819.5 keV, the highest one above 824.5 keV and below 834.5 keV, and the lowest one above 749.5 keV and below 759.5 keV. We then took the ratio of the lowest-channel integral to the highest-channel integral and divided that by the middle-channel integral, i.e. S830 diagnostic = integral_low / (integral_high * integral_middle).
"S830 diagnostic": 41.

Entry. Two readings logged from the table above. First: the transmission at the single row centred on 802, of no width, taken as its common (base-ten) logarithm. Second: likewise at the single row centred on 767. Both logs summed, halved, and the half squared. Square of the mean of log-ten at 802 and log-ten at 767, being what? 6.96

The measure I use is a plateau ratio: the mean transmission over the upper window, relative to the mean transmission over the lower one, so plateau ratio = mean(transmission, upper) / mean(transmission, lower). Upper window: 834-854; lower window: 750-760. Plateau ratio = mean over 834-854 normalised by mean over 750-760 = 1.00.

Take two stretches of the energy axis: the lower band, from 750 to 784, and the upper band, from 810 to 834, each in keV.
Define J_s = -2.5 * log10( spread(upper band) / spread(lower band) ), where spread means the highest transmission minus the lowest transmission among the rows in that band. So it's -0.4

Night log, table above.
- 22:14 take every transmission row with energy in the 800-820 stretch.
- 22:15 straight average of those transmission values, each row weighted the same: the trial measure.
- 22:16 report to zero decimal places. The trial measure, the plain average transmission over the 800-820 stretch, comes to 425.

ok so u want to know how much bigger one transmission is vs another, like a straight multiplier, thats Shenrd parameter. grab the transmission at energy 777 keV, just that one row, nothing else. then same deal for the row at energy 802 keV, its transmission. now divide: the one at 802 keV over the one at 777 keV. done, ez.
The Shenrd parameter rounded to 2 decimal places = 0.94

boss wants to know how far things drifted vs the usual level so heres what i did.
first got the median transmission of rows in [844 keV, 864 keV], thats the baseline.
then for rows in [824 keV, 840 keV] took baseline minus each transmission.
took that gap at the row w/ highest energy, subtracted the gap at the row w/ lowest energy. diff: -11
